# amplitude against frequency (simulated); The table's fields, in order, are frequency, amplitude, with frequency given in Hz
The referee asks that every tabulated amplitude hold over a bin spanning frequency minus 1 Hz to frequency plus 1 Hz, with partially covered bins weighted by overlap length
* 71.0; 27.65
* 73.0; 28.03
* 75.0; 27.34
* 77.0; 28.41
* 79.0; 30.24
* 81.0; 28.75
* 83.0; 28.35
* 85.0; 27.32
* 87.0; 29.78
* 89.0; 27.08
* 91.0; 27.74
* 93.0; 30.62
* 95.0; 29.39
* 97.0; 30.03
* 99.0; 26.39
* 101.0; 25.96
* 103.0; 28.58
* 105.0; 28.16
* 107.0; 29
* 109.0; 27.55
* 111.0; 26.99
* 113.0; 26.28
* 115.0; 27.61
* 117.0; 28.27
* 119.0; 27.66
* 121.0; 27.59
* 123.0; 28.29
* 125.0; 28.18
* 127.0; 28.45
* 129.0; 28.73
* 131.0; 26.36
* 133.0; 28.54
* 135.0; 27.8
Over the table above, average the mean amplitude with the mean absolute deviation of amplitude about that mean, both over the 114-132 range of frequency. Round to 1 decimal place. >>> 14.2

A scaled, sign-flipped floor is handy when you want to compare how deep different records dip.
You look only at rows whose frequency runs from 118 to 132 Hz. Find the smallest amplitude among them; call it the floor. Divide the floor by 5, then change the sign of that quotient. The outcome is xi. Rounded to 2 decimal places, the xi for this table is -5.27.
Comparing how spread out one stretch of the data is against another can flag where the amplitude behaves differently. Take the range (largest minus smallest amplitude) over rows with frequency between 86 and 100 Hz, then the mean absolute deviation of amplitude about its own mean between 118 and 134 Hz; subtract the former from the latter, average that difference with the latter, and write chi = -1.54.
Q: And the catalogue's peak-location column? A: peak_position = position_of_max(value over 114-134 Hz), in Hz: 129.0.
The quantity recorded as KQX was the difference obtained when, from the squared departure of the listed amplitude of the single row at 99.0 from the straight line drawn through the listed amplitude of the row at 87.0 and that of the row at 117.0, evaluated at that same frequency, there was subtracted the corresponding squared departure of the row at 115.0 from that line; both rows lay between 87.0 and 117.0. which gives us 7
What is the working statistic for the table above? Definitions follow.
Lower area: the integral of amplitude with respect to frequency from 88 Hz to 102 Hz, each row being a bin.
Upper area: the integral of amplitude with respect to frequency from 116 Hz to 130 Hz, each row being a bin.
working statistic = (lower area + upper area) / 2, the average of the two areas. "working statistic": 394.4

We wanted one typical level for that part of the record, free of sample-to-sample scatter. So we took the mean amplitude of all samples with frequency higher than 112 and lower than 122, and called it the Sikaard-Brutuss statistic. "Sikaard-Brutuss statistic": 27.5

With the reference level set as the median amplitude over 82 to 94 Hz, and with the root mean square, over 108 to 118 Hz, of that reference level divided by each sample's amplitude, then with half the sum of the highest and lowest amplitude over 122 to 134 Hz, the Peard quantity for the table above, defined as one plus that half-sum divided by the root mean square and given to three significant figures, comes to 27.8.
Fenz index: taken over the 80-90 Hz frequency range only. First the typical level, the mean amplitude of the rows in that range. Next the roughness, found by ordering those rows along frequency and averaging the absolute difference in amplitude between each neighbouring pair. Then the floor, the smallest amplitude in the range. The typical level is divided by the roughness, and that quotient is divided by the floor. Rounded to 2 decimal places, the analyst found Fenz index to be 0.63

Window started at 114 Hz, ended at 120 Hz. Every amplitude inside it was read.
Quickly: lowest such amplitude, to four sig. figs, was 27.61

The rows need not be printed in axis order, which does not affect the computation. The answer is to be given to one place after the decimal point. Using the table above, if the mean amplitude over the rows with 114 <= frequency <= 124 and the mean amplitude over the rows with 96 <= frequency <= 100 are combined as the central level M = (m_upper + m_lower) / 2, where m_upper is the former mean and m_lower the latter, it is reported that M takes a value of 28.0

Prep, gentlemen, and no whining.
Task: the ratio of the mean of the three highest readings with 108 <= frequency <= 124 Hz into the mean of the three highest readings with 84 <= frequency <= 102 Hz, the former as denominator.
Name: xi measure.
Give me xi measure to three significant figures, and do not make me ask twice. 1.07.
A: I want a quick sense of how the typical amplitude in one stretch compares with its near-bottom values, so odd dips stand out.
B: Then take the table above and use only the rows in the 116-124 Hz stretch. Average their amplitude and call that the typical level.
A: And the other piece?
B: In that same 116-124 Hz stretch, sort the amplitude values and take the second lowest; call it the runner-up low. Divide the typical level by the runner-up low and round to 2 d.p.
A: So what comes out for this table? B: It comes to 1.01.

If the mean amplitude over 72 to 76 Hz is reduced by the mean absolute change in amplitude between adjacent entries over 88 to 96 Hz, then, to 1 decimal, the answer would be 26.1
